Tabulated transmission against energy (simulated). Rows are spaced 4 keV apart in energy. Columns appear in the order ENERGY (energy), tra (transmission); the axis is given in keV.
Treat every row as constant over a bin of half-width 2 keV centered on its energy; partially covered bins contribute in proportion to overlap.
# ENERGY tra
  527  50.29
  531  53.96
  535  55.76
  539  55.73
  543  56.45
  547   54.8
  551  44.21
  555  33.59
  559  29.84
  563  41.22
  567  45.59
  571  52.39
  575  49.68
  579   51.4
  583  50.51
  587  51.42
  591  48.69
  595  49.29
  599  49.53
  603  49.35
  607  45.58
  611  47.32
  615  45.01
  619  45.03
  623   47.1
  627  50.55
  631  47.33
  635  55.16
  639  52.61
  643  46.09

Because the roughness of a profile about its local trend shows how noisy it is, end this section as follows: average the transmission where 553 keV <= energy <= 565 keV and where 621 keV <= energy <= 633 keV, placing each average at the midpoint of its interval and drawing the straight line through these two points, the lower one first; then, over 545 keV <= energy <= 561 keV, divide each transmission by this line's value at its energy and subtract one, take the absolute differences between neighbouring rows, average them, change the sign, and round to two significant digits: -0.28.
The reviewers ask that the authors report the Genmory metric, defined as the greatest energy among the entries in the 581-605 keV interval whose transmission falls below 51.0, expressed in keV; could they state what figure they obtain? 603 keV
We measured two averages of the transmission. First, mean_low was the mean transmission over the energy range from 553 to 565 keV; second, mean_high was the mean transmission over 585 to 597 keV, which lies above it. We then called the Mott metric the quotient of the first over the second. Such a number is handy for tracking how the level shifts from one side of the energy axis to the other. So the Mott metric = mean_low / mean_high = 0.70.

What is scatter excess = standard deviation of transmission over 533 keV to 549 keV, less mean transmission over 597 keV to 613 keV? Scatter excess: -47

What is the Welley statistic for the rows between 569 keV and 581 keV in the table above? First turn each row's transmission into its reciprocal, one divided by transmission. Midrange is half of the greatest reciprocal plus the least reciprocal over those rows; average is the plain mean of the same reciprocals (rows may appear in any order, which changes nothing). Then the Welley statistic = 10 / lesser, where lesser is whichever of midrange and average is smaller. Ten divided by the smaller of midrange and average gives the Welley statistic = 511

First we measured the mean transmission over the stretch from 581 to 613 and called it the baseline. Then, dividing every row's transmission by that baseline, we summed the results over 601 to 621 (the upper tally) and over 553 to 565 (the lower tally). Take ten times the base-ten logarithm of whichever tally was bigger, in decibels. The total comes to 6.8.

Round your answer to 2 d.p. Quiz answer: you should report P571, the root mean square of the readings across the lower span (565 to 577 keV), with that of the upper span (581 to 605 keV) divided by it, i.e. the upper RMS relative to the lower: 1.01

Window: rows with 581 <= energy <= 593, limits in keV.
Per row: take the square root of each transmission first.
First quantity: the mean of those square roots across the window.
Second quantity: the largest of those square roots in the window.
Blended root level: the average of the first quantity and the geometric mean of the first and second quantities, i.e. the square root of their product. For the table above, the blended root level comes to 7.1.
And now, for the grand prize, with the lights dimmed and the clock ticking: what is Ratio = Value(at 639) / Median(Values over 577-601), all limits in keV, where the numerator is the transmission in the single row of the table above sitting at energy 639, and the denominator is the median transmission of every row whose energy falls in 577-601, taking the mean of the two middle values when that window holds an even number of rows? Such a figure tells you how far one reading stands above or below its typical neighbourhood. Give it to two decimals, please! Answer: 1.05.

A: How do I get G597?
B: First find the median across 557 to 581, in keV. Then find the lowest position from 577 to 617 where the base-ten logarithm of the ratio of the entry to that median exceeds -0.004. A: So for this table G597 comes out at 579 keV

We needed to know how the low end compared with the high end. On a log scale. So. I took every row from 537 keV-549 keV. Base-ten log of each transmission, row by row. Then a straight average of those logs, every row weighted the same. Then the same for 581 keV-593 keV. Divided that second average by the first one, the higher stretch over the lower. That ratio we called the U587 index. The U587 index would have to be 0.97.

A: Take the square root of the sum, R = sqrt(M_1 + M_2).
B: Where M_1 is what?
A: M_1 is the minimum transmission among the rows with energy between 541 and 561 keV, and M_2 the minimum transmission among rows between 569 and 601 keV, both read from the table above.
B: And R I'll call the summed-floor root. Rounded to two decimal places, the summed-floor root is 8.86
